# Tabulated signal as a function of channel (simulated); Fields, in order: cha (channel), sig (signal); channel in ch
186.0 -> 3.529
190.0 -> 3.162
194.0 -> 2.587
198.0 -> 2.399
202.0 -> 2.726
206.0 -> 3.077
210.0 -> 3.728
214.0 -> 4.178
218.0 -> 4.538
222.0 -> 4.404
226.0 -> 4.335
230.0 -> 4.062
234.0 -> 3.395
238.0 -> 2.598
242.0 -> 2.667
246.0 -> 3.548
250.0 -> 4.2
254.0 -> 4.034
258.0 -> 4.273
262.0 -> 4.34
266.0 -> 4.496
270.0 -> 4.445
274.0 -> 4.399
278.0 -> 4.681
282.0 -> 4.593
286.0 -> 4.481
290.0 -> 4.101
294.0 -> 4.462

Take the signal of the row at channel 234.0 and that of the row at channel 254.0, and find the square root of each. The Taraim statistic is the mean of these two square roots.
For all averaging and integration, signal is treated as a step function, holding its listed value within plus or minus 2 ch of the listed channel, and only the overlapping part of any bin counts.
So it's 1.93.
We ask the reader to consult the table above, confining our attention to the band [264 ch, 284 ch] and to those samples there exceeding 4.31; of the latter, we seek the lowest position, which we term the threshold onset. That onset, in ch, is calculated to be 266.0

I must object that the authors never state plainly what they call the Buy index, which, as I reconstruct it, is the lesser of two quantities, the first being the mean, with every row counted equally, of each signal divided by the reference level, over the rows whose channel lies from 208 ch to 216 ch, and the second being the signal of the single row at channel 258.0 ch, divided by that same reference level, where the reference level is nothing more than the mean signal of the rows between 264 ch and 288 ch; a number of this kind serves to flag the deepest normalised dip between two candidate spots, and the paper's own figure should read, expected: 0.88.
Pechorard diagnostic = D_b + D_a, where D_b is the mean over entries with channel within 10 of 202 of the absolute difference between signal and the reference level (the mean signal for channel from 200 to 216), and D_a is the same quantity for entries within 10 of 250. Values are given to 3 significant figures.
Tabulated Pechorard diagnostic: 1.27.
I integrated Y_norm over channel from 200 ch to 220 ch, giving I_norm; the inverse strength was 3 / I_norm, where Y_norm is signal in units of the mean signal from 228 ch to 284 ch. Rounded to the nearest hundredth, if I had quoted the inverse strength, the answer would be 0.16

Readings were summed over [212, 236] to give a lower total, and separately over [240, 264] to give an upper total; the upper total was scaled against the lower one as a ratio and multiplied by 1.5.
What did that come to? 1.39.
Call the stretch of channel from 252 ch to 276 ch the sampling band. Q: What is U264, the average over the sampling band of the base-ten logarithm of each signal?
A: 0.636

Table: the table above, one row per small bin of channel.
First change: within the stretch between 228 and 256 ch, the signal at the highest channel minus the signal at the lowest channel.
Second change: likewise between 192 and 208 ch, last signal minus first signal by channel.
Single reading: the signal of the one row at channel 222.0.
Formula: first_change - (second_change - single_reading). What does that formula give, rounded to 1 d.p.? 3.9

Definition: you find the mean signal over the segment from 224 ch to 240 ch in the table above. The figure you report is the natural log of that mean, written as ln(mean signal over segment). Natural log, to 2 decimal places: 1.28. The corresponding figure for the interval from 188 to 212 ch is 1.08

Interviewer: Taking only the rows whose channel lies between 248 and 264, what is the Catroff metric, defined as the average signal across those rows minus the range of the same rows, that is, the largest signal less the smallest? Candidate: 3.91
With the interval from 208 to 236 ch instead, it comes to 2.95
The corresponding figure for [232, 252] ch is 1.68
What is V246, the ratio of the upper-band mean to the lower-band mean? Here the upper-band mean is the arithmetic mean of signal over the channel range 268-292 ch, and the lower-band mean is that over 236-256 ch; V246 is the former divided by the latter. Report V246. 1.31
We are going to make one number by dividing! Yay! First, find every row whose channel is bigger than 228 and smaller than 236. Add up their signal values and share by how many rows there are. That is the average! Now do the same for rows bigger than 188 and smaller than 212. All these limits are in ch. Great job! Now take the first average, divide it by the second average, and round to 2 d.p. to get 1.27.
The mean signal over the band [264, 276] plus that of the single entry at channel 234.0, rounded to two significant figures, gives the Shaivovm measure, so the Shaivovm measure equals 7.8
